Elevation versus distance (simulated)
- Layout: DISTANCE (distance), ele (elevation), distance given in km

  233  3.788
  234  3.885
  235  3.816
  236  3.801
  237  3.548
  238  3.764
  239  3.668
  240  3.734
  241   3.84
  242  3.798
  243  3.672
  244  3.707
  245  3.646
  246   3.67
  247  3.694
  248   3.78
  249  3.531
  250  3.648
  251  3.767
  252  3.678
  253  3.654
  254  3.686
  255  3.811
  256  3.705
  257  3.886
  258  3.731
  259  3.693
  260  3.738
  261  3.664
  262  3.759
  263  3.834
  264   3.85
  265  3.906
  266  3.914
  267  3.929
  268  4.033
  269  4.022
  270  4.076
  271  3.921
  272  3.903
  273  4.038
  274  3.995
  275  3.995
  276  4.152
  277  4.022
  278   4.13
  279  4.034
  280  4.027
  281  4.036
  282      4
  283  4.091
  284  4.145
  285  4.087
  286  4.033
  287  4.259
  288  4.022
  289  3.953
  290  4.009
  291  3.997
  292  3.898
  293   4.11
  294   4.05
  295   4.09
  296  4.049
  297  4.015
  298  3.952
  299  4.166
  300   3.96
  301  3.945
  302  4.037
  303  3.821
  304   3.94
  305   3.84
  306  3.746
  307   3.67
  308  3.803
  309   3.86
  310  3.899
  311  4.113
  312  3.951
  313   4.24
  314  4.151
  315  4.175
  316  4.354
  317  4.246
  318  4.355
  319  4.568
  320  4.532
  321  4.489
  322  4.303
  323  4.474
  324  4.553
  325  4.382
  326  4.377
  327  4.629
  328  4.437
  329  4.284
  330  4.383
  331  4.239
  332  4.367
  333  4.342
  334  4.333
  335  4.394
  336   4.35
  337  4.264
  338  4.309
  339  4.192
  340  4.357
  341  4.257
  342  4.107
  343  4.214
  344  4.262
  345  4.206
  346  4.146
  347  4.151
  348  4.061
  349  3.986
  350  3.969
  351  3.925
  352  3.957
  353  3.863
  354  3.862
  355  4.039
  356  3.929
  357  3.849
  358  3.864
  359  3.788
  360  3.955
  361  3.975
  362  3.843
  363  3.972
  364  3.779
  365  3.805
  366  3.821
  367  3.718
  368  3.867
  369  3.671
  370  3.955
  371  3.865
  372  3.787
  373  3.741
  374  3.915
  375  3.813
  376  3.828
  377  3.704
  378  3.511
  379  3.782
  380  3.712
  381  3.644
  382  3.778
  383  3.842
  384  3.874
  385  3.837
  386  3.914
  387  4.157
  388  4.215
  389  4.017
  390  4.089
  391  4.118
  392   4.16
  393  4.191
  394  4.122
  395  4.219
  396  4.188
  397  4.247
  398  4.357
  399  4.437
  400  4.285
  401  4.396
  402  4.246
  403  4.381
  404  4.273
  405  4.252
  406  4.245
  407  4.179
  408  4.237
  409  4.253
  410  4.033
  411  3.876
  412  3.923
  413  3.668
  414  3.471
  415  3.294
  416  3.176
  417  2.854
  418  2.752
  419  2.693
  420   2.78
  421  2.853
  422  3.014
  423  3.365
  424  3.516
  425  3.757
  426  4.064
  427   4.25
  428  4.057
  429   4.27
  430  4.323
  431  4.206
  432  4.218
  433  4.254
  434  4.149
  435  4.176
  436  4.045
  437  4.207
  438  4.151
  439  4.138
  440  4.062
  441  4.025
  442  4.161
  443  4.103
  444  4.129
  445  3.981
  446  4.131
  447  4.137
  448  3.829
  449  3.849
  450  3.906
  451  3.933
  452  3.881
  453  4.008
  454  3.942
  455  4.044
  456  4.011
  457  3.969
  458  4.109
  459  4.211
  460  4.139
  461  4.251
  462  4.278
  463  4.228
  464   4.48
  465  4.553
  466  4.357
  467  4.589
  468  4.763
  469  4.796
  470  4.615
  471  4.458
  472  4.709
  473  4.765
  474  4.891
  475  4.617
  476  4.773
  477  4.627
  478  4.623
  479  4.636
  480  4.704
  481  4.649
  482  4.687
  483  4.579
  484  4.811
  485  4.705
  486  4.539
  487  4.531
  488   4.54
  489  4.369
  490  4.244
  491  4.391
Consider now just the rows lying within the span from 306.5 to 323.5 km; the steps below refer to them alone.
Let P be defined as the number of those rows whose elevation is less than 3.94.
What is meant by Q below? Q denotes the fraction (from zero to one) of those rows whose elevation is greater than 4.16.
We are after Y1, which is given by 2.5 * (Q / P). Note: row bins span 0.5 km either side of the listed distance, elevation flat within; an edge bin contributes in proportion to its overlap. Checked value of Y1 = 0.368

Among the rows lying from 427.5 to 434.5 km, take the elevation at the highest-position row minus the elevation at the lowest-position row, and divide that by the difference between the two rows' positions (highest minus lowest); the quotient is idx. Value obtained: 0.015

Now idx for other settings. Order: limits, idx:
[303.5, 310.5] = -0.007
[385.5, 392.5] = 0.041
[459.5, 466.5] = 0.036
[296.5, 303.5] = -0.032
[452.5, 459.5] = 0.034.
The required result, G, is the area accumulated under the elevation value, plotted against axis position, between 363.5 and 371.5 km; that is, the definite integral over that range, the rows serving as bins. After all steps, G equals 30.5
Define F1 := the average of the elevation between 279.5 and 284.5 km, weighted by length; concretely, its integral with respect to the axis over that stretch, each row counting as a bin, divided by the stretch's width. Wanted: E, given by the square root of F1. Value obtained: 2.01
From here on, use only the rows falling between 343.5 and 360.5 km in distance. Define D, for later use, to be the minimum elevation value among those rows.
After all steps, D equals 3.788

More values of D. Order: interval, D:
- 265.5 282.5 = 3.903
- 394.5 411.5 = 3.876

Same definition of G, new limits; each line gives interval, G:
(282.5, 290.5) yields 32.6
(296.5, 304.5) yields 31.8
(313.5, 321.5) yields 34.9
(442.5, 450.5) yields 32.1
